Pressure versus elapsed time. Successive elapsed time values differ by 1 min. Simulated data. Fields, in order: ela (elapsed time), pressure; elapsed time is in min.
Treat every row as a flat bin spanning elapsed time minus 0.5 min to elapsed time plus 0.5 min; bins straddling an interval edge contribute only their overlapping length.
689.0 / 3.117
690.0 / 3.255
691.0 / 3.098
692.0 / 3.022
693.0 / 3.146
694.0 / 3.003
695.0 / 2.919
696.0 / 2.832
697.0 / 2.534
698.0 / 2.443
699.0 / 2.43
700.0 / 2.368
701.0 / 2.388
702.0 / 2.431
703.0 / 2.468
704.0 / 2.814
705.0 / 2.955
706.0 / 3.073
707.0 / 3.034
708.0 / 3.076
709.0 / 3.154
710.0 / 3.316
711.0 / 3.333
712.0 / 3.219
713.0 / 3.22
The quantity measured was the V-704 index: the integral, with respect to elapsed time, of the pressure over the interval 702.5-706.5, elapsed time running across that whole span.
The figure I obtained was 11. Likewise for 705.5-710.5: 16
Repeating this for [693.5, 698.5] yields 14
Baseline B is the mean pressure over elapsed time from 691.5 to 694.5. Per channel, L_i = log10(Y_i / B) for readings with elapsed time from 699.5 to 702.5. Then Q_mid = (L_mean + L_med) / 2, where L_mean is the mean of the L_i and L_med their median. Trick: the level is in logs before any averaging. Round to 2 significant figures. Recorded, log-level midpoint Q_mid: -0.11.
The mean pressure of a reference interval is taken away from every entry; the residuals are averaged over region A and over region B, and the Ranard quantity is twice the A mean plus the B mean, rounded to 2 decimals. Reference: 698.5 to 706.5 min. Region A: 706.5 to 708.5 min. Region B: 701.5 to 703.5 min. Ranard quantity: 0.71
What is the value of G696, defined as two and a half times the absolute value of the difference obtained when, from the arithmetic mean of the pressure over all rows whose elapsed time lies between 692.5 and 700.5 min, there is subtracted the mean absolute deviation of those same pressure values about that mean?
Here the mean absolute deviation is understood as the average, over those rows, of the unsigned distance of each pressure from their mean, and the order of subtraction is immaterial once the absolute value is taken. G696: 6.1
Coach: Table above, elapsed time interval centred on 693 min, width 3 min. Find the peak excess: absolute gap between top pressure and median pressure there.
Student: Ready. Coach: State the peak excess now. 0.12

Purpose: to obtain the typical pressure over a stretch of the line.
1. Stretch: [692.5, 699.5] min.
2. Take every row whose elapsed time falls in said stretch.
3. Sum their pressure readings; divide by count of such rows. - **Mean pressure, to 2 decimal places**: 2.76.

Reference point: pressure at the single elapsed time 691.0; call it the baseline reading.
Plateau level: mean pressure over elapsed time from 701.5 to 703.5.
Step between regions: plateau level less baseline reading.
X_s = -0.6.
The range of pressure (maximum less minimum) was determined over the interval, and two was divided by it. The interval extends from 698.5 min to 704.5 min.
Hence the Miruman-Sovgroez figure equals 4.48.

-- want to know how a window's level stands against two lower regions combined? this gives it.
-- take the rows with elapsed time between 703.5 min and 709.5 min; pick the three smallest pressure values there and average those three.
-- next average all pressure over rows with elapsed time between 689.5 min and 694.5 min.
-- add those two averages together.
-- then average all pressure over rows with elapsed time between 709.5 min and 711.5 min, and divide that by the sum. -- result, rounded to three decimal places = 0.550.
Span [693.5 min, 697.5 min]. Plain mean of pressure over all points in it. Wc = 2.8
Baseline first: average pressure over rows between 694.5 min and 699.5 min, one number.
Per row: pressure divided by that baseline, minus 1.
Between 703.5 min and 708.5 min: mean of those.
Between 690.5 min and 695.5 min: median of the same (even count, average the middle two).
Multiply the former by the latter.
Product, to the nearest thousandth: 0.020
